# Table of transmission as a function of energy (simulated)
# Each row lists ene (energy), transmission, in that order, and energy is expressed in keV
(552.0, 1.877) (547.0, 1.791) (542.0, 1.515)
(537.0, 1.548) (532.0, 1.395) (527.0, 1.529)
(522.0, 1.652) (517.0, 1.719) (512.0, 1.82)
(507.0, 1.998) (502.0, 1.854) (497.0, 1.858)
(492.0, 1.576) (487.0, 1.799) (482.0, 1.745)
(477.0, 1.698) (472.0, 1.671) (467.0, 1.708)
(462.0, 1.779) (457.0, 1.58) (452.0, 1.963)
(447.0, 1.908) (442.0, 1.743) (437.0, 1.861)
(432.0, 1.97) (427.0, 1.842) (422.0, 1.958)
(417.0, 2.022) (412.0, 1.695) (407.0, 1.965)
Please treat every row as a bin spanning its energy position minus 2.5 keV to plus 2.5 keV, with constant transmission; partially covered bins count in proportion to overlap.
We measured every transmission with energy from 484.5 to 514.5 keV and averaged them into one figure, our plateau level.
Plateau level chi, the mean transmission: 1.82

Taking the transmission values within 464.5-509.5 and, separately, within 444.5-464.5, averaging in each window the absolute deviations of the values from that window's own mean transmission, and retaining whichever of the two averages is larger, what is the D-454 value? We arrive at 0.13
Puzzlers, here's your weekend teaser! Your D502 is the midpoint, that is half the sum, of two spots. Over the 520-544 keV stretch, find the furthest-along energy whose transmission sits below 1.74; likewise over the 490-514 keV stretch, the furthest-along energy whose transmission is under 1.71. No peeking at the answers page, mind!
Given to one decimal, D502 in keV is 517.0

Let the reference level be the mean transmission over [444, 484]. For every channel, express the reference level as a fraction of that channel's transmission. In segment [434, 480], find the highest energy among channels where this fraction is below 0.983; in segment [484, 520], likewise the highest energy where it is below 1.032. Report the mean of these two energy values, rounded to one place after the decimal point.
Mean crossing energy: 484.5 keV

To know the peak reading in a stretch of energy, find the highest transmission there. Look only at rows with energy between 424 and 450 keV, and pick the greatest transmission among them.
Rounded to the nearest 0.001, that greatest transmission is 1.970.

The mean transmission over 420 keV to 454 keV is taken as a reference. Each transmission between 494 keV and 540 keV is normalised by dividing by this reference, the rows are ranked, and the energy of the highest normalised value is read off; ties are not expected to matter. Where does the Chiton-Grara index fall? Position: 507.0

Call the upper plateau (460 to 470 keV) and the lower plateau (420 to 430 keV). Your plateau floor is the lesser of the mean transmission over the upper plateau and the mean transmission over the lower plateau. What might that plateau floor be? 1.74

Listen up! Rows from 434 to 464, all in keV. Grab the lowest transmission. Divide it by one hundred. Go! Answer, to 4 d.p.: 0.0158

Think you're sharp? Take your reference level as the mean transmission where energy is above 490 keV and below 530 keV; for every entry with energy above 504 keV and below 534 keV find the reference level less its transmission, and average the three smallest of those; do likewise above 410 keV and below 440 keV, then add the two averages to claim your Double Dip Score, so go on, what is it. -0.33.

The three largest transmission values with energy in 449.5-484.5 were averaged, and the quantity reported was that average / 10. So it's 0.183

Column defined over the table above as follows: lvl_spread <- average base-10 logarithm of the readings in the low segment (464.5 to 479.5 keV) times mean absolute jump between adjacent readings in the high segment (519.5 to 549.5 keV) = 0.033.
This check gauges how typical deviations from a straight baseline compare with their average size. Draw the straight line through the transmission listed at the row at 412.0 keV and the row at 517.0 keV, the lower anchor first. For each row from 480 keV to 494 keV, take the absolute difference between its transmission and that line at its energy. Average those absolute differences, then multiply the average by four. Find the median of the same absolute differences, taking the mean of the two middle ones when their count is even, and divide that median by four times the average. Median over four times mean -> 0.252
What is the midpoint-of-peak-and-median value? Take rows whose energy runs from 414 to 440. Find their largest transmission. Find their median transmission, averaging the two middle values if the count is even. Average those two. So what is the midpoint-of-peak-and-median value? 1.99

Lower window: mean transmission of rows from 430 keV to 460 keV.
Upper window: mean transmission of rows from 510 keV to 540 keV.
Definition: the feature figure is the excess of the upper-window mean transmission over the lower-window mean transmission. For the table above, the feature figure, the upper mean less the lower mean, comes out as -0.23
